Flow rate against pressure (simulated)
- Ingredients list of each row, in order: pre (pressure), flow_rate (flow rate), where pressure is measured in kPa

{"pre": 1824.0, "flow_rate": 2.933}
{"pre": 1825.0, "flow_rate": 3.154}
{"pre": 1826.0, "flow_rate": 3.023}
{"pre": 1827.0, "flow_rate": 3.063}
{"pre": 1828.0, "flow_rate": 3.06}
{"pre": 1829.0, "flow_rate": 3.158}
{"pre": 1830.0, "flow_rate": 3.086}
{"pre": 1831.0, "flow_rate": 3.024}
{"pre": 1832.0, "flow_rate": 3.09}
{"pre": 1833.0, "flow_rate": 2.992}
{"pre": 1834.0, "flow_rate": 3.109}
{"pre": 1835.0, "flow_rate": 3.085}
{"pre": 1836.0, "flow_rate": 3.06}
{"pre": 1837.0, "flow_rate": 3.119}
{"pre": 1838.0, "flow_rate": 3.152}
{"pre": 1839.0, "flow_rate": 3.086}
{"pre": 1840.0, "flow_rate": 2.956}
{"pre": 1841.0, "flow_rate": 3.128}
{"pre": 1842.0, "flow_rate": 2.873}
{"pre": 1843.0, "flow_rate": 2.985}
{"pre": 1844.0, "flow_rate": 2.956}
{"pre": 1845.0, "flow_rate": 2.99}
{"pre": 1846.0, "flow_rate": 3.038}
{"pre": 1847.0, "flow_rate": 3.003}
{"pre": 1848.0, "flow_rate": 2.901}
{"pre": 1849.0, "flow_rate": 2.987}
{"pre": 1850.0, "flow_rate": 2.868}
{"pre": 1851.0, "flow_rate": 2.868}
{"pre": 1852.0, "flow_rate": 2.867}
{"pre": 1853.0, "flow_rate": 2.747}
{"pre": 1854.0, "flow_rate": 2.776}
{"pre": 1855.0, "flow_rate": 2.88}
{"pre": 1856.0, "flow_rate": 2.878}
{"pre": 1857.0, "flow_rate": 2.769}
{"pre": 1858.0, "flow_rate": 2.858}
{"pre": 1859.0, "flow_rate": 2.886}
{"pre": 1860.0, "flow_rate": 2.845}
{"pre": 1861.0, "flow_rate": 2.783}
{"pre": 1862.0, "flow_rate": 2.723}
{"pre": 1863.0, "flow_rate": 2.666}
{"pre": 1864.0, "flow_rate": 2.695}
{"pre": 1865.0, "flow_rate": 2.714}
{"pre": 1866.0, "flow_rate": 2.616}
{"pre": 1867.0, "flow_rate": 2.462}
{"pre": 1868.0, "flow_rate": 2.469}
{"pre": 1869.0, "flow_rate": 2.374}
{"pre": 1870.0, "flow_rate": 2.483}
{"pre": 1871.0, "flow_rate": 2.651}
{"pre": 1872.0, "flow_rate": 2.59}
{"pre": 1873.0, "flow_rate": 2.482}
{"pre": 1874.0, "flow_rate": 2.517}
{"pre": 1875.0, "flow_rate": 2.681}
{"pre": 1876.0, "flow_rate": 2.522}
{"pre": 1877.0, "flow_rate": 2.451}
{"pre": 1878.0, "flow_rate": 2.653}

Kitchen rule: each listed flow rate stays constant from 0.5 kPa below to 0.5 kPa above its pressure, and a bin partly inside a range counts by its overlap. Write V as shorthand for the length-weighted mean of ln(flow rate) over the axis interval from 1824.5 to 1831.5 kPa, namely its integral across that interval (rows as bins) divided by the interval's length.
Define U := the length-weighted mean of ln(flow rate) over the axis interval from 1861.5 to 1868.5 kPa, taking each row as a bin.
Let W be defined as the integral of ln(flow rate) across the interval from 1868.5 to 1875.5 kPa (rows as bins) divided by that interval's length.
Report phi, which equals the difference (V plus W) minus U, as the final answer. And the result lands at 1.09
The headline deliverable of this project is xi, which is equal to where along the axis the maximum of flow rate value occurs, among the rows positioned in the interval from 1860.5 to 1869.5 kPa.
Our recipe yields 1861.0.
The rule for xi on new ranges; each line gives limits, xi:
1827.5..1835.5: 1829.0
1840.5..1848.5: 1841.0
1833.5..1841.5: 1838.0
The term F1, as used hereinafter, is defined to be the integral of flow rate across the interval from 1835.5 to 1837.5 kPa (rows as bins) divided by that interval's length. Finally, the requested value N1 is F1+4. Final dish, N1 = 7.1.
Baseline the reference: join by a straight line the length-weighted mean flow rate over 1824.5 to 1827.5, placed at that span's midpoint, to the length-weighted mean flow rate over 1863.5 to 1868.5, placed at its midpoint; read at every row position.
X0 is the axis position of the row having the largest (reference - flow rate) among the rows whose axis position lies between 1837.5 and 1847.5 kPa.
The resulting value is 1842.0 kPa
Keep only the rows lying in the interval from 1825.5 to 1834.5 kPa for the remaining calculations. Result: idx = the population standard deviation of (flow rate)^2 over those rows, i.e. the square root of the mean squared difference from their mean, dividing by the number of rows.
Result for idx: 0.293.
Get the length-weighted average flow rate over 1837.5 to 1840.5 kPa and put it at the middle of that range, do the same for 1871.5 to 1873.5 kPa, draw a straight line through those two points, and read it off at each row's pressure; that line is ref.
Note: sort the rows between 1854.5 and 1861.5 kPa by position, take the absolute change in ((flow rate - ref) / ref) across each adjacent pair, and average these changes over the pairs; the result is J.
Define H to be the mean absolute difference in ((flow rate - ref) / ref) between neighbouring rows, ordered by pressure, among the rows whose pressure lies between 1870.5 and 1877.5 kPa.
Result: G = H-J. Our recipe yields 0.018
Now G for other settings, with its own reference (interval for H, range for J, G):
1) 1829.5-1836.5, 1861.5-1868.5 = -0.004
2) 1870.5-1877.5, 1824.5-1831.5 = 0.017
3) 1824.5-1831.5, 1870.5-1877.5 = -0.017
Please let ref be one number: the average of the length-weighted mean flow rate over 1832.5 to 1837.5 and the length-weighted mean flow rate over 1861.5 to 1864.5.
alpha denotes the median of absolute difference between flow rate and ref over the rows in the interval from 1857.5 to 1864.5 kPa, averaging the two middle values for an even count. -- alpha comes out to 0.101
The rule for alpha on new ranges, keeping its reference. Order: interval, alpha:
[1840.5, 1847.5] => 0.106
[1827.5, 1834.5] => 0.202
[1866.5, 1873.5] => 0.402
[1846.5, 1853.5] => 0.017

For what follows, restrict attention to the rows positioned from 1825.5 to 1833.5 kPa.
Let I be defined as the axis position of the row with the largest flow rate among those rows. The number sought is 1829.0 kPa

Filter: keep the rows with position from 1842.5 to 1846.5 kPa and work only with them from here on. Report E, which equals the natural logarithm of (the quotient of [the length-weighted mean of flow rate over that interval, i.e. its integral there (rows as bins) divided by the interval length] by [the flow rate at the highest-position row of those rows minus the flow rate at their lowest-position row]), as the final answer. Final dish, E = 4.0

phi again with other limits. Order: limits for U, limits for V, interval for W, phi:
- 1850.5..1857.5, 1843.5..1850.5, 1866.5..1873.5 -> 0.96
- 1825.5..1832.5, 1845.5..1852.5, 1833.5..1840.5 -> 1.08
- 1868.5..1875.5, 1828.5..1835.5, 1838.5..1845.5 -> 1.29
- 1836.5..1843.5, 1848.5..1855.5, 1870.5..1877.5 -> 0.87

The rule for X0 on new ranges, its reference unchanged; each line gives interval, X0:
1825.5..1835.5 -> 1826.0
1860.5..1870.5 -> 1869.0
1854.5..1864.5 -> 1863.0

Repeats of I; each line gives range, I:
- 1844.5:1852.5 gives 1846.0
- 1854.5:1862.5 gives 1859.0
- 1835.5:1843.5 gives 1838.0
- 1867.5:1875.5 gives 1875.0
